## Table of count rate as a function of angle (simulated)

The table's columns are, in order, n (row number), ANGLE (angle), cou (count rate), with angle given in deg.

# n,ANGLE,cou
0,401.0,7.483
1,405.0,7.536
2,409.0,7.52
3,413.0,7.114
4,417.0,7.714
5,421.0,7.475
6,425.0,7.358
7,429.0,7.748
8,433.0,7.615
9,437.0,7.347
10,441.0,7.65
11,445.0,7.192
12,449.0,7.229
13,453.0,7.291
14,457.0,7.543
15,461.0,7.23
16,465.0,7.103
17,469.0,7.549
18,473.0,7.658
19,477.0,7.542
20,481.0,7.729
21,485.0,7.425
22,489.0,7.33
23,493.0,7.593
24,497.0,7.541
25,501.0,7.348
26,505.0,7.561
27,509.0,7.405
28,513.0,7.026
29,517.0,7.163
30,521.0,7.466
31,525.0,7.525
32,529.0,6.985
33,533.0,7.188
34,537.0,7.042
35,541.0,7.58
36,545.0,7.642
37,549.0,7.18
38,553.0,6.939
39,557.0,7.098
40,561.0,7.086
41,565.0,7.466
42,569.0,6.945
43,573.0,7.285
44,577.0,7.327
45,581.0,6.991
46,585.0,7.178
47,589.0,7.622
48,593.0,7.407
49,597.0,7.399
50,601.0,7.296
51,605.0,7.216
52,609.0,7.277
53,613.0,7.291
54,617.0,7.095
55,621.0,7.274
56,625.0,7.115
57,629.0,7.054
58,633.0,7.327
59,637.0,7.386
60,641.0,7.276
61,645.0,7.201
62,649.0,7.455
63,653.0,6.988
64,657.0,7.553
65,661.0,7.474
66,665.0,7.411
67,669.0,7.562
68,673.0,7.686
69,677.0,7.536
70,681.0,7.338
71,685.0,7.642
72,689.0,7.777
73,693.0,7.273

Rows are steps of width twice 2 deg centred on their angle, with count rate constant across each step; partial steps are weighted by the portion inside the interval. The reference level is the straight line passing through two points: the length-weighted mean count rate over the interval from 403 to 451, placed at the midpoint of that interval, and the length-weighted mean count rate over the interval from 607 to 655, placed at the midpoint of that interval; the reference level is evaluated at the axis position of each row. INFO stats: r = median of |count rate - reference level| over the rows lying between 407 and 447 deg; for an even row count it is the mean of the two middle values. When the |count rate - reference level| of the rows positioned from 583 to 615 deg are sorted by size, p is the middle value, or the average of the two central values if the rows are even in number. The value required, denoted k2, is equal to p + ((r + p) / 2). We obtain 0.20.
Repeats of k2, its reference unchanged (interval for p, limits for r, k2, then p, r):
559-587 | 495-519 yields 0.33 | 0.163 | 0.176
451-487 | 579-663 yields 0.28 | 0.140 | 0.132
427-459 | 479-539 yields 0.36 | 0.184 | 0.177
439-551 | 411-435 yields 0.39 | 0.190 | 0.204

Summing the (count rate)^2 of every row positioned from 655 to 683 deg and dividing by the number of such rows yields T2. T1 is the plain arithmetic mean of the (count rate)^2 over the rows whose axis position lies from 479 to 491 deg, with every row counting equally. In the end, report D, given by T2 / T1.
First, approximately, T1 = 56.2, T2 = 56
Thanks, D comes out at 1.00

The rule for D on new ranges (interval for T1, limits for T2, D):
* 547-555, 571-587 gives 1.04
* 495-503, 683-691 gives 1.07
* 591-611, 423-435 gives 1.07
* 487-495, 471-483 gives 1.05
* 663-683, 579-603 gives 0.95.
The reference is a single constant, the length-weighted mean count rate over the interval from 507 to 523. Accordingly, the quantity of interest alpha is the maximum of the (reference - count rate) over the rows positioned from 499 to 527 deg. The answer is 0.24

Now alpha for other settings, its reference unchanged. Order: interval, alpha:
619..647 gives 0.21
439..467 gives 0.16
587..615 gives 0.05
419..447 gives 0.07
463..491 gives 0.16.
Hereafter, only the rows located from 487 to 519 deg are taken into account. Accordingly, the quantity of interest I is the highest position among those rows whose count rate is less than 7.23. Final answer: 517.0 deg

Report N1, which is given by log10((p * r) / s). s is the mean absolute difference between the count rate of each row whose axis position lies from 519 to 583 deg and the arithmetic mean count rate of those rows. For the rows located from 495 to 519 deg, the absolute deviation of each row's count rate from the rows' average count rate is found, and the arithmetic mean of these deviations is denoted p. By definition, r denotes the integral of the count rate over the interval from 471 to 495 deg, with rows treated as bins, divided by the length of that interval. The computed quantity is 0.78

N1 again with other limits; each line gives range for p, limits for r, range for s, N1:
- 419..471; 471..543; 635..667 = 0.96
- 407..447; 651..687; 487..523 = 0.95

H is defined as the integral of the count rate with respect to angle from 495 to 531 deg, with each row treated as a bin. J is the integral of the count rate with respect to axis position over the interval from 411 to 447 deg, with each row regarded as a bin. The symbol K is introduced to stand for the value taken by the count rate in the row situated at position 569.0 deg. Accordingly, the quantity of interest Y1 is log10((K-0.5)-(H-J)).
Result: 1.05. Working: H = 264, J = 269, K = 6.945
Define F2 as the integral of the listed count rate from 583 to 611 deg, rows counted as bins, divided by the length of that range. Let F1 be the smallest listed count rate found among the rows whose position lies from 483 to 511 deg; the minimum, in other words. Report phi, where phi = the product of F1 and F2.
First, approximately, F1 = 7.33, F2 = 7.34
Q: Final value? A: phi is 53.8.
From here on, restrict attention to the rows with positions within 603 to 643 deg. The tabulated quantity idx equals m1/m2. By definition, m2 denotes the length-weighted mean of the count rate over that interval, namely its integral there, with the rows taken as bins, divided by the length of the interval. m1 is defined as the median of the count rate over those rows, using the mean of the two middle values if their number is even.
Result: 1.01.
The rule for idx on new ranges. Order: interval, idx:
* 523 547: 1.00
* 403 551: 1.01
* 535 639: 1.00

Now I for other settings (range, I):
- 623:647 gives 645.0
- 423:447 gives 445.0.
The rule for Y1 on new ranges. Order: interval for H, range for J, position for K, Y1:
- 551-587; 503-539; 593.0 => 1.04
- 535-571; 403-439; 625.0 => 1.22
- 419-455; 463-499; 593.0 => 0.96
